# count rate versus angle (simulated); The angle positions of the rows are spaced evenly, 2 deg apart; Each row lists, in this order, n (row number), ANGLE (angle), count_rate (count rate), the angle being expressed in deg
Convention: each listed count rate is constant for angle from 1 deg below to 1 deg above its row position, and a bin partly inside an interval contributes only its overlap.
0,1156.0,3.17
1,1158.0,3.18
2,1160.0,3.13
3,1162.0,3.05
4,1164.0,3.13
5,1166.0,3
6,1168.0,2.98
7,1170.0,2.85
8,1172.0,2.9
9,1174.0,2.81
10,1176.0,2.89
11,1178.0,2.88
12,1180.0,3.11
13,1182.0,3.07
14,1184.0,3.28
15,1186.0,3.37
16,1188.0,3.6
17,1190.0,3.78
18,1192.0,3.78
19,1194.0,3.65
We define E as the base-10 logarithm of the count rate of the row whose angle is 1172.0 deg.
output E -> 0.462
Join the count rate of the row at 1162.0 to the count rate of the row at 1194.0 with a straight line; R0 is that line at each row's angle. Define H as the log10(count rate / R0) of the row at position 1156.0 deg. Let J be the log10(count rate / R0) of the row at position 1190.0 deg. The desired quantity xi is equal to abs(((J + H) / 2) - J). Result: 0.004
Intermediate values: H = 0.03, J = 0.024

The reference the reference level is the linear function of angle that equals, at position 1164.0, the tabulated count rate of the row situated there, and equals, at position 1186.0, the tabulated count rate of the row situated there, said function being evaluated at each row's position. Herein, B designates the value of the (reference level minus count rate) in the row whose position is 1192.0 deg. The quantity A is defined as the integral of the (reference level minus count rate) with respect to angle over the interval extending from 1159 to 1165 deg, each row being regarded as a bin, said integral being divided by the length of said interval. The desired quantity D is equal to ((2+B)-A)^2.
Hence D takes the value 2.7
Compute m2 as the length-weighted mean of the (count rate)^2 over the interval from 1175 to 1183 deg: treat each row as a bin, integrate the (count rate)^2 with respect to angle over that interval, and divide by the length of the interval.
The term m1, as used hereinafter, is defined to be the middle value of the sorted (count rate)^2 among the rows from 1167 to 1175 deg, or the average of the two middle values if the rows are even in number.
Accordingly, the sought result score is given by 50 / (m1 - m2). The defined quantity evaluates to -75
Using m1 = 8.3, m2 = 8.9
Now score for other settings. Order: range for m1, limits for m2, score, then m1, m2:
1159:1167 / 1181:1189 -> -32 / 9.5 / 11.1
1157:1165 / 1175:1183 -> 58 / 9.8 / 8.9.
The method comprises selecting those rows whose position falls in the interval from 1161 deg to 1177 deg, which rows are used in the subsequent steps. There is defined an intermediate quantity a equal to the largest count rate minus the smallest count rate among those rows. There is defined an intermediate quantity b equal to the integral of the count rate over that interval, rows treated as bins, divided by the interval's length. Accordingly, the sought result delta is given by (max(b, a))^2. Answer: 8.7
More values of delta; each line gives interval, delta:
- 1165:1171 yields 8.7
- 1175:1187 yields 9.6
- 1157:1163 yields 9.7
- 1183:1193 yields 12.7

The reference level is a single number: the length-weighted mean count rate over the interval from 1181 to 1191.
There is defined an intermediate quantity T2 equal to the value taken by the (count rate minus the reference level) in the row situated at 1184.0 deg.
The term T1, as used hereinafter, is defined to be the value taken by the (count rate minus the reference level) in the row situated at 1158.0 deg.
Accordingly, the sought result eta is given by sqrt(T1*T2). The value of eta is 0.18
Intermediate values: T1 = -0.24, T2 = -0.14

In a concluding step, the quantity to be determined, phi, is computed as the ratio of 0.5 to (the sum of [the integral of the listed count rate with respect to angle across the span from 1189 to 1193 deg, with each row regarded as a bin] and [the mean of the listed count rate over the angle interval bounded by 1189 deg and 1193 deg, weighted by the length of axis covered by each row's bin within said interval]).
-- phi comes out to 0.0265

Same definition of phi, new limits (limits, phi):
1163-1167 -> 0.0326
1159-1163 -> 0.0324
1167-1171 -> 0.0343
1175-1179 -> 0.0347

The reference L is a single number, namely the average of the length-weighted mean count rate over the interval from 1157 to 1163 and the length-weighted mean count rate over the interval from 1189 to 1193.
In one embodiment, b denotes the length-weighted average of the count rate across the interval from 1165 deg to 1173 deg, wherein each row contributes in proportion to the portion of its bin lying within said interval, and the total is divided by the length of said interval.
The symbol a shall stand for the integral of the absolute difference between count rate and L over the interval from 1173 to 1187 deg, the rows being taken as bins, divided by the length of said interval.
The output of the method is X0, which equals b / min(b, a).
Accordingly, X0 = 7.5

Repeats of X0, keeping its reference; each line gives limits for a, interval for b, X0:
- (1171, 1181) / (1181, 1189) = 6.3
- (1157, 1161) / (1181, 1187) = 11.0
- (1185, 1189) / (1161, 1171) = 26.1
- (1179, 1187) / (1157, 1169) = 12.7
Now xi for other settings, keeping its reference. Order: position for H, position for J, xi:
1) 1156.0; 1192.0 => 0.007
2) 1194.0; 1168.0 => 0.013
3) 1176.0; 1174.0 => 0.004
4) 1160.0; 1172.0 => 0.032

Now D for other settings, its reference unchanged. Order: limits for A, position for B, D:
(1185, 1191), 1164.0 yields 4.8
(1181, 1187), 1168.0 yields 4.3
